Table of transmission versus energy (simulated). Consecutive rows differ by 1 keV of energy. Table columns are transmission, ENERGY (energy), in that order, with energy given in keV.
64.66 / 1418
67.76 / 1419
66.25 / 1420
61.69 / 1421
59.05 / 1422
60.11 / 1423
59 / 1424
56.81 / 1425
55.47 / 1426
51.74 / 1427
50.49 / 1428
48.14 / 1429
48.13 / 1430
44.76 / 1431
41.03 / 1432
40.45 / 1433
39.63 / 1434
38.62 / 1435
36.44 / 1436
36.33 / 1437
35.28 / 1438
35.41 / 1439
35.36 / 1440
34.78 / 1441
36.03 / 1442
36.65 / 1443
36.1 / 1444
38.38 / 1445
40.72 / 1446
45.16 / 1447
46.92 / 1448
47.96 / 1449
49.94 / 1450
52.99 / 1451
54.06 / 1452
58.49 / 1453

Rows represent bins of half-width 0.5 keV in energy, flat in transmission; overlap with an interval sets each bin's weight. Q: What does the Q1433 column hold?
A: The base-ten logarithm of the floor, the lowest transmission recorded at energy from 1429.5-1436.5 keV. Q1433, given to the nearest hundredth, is 1.56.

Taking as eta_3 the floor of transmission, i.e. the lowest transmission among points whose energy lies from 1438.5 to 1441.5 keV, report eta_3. 34.78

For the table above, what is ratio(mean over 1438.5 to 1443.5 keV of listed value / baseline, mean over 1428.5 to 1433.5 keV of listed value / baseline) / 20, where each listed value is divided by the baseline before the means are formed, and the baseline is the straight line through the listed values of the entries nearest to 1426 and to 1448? 0.043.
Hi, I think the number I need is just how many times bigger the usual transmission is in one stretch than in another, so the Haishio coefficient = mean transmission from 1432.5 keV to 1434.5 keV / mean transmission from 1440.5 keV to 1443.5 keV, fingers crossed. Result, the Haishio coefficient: 1.12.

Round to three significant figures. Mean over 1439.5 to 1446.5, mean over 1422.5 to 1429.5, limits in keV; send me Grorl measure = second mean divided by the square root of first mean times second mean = 1.22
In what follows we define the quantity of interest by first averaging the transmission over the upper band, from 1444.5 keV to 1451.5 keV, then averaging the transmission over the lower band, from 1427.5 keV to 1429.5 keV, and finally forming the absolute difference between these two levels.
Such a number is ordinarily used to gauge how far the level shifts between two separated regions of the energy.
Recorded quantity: 3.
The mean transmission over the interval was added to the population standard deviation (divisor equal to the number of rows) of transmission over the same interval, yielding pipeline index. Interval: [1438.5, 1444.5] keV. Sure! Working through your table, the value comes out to 36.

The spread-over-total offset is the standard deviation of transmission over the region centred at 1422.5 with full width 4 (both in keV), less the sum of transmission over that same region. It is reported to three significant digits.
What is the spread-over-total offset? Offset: -239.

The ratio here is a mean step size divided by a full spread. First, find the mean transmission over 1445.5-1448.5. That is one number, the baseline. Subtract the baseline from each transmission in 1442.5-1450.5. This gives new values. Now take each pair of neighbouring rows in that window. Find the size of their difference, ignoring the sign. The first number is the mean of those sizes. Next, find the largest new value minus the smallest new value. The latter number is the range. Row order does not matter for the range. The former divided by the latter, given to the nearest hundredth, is 0.15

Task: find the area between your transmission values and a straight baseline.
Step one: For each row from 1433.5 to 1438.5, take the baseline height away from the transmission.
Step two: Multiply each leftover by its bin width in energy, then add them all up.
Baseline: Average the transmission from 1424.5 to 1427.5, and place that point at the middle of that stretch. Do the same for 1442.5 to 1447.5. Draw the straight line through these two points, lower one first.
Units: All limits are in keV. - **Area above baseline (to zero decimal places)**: -47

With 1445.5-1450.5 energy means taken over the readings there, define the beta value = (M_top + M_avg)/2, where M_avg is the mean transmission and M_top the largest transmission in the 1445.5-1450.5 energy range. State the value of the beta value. 48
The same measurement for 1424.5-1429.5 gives 55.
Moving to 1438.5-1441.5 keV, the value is 35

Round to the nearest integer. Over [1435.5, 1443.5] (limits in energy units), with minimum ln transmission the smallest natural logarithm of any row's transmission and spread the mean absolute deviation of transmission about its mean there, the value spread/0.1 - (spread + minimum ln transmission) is 2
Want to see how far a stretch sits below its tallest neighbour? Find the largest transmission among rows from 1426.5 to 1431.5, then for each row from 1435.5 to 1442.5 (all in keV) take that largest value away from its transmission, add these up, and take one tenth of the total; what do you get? -11.3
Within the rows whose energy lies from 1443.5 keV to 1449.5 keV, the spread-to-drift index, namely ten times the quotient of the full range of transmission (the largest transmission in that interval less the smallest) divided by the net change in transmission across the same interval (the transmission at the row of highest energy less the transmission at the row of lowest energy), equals 10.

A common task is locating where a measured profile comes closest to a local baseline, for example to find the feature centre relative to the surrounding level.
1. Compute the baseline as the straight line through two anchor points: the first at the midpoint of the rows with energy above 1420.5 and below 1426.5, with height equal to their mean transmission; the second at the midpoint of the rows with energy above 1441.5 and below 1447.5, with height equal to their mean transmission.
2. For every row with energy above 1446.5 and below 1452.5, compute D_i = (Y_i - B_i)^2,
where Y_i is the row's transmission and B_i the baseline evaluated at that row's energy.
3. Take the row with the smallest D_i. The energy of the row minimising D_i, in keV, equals 1447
